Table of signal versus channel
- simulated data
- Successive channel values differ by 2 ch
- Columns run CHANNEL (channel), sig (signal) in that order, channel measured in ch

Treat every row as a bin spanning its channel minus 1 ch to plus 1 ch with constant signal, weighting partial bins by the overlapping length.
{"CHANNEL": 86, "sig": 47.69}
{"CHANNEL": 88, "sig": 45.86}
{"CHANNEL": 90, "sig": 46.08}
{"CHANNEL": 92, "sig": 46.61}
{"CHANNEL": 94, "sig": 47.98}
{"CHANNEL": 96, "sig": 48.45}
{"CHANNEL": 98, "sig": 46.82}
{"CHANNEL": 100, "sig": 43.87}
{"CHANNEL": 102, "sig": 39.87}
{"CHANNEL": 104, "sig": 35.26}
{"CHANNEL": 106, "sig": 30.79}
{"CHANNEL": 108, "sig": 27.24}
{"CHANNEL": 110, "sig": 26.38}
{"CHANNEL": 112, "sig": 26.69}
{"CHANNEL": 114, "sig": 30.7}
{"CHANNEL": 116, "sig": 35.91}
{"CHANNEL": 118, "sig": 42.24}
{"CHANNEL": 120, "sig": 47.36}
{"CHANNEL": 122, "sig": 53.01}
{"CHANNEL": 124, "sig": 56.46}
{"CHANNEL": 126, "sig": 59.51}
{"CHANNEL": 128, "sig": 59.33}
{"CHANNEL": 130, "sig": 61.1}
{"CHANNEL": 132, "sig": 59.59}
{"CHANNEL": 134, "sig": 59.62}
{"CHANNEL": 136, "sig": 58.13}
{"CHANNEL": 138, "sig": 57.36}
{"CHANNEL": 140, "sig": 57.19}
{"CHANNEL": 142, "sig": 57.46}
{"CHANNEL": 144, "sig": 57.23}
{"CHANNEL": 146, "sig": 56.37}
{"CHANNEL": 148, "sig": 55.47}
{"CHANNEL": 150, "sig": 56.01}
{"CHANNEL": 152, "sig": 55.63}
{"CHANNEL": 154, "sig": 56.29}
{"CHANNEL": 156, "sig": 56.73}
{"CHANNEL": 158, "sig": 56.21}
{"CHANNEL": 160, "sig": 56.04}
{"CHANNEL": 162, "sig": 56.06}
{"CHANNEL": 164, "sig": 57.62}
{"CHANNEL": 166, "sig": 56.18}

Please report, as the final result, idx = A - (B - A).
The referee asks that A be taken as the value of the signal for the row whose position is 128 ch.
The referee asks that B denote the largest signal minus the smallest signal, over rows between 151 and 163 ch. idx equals 118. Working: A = 59.33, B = 1.1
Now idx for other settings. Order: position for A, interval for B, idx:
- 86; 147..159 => 94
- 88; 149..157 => 91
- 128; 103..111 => 110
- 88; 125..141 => 88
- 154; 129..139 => 109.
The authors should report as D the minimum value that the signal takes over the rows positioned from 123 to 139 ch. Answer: 56.46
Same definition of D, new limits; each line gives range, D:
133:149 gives 55.47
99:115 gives 26.38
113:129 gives 30.7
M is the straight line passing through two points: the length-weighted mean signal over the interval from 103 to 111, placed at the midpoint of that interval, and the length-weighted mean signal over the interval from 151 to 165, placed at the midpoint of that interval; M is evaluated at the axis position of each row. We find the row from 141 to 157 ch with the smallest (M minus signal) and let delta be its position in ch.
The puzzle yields 142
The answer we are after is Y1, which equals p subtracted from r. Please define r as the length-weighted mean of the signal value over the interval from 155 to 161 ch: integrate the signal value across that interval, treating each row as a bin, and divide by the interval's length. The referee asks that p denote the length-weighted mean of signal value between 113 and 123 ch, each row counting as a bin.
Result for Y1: 14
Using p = 42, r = 56.3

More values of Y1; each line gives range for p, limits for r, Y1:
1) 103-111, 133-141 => 28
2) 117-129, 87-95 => -6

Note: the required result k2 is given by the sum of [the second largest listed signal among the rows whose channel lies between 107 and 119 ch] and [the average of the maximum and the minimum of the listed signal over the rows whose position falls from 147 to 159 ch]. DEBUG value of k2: 92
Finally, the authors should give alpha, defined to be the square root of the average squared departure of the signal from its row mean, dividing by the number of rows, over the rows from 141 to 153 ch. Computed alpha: 1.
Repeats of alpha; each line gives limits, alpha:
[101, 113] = 5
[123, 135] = 1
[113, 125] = 9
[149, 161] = 0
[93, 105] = 5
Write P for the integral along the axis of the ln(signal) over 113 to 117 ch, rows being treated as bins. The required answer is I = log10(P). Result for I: 1.1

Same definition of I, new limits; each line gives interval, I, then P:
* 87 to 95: 1.5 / 31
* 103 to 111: 1.4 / 27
